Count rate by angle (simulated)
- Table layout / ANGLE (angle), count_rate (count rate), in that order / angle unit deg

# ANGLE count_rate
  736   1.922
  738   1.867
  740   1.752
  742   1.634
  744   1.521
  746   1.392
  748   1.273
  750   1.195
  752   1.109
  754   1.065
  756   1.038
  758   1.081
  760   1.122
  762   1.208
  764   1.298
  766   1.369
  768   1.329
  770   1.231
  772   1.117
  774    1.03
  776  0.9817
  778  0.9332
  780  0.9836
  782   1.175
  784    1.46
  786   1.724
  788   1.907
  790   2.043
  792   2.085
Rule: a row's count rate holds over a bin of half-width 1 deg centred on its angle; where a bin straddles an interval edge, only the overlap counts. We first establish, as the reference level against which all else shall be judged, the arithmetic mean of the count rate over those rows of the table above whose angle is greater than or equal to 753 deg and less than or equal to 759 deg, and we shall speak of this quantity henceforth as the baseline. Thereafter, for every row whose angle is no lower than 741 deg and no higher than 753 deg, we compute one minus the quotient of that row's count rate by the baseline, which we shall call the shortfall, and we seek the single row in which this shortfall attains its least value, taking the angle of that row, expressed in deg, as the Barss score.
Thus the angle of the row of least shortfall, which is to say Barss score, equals 742 deg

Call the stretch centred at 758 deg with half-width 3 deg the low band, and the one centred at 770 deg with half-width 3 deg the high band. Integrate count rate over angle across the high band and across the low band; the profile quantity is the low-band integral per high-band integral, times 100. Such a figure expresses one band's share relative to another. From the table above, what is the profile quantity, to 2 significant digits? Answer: 88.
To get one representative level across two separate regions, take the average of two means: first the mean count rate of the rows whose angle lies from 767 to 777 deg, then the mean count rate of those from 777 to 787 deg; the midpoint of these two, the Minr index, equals 1.20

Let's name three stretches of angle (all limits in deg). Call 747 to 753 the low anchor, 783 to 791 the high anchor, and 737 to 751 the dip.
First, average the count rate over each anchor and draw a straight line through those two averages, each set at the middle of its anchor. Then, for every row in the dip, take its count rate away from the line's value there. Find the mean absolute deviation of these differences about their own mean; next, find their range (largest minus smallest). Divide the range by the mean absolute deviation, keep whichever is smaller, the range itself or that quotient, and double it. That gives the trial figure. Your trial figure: 1.7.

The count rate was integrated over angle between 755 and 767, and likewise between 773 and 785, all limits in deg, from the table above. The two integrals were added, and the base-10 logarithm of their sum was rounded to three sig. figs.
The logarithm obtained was 1.44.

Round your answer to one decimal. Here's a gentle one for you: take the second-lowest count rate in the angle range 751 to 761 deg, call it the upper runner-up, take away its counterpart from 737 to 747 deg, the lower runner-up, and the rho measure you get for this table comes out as -0.5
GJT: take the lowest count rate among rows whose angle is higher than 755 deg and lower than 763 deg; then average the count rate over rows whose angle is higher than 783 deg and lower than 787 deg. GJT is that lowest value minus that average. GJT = -0.55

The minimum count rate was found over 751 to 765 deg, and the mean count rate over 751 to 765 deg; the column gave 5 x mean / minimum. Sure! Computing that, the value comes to 5.5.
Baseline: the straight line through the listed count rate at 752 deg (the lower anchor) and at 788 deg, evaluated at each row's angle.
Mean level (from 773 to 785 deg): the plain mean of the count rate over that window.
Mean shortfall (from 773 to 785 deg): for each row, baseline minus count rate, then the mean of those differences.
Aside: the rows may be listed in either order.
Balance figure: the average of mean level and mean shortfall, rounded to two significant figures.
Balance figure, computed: 0.85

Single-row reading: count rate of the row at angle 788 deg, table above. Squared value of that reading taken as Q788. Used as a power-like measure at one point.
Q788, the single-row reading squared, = 3.6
